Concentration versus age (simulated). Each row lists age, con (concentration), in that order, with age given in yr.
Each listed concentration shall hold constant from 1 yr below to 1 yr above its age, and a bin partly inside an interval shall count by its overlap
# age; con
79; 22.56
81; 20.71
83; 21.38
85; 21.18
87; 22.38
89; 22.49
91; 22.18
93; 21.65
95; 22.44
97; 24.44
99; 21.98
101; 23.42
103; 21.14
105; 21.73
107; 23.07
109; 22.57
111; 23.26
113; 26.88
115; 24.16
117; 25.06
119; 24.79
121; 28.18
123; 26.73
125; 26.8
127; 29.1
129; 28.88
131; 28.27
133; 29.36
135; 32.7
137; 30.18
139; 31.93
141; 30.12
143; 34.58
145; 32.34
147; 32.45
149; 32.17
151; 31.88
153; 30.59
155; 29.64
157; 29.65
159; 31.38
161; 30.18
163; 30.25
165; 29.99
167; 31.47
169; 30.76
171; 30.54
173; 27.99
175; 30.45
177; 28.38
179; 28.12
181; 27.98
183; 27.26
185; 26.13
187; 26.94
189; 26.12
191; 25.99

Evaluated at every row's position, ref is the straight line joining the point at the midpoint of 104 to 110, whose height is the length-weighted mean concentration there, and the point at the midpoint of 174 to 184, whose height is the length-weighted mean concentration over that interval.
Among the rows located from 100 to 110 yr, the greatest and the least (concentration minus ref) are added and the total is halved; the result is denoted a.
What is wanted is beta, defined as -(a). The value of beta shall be -0.2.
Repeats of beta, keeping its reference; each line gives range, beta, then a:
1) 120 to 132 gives -3.9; 3.9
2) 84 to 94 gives -1.0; 1.0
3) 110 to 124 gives -2.5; 2.5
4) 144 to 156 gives -5.0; 5.0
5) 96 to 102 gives -1.5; 1.5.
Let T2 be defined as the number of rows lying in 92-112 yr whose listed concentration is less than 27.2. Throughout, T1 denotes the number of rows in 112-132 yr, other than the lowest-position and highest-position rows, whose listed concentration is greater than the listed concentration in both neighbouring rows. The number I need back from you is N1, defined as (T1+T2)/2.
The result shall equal 6.5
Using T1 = 3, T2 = 10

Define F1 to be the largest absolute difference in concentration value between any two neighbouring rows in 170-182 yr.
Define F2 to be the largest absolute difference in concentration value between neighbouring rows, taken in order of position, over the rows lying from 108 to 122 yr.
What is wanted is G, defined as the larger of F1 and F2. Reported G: 3.6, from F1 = 2.55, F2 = 3.6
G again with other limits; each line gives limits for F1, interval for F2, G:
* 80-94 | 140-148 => 4.5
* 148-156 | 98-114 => 3.6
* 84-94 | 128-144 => 4.5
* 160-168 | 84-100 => 2.5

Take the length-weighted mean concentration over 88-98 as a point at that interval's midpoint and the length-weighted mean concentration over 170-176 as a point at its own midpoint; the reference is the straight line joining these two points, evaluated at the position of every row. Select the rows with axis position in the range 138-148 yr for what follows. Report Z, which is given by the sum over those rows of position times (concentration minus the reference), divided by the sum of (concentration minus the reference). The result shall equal 143.1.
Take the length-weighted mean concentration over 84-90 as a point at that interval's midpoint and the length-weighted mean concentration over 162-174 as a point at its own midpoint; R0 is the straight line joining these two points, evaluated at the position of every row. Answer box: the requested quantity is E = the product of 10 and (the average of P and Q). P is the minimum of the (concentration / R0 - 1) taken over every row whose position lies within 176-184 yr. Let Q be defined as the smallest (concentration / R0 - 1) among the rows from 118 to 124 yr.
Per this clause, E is -0.79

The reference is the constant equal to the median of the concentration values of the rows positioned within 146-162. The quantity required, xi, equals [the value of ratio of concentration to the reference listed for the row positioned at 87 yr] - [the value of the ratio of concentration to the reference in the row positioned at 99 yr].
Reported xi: 0.01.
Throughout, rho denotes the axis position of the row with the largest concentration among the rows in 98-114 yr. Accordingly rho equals 113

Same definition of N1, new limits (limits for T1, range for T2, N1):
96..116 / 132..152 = 1.5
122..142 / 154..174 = 1.5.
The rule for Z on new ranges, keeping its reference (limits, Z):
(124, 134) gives 129.4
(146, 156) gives 150.0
